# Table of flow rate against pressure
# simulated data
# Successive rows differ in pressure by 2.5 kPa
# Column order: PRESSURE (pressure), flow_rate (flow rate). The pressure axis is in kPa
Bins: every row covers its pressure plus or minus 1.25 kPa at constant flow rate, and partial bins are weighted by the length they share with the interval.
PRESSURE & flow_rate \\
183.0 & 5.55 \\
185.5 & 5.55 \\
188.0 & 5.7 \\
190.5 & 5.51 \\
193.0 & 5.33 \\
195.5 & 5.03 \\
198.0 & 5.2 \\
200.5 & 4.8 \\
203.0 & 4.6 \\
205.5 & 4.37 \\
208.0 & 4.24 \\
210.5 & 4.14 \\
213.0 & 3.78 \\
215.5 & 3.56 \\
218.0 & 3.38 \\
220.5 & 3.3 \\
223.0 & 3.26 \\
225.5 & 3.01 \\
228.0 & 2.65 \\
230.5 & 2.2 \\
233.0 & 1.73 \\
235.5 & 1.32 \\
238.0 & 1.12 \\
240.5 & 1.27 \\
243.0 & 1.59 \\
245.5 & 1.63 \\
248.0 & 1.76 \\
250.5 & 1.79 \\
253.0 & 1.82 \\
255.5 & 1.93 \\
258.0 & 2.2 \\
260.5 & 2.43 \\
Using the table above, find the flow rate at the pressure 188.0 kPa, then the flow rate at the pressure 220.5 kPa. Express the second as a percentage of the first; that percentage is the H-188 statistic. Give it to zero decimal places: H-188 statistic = 58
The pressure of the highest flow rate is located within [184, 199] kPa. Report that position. 188.0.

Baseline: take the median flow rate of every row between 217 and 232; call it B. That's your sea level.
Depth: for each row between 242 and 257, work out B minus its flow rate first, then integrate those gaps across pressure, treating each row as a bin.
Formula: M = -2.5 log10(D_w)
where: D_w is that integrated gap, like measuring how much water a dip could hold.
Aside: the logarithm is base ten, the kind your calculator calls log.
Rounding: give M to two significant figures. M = -3.3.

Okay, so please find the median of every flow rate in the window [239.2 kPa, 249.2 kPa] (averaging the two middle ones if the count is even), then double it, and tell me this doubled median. 3.2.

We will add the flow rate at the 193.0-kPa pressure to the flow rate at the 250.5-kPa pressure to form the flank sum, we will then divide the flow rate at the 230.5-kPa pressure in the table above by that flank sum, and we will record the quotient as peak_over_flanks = 0.31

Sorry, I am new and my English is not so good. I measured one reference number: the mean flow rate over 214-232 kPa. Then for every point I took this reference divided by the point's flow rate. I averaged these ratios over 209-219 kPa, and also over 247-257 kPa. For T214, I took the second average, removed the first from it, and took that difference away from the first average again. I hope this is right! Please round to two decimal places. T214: -0.02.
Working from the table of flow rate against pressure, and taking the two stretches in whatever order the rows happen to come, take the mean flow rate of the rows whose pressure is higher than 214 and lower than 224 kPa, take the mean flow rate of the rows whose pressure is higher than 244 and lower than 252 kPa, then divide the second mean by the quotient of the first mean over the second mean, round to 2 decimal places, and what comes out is 0.88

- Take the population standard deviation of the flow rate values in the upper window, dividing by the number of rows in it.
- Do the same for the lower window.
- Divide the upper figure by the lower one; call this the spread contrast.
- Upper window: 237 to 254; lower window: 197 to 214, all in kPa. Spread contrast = 0.58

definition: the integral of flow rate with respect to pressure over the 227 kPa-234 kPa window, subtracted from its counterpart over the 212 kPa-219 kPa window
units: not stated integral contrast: 10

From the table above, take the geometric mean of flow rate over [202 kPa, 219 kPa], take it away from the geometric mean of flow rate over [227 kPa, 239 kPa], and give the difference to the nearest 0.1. -2.3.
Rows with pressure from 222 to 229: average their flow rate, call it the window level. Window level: 3.0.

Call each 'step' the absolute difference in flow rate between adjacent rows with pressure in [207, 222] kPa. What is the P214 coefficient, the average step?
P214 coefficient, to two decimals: 0.19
